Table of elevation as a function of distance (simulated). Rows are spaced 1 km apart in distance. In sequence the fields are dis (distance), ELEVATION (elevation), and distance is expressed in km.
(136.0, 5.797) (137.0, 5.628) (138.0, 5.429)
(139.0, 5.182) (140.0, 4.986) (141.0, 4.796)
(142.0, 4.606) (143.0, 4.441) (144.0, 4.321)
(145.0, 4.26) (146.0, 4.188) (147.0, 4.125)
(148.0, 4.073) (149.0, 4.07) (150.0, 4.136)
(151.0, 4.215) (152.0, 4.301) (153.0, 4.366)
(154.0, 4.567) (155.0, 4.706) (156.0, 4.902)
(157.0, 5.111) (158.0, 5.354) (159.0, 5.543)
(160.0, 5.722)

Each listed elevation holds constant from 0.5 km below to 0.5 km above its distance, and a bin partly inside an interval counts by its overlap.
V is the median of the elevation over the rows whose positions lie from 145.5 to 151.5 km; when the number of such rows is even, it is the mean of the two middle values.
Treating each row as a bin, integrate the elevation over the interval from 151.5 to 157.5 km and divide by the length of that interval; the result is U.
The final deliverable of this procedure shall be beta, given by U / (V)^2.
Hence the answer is 0.273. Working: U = 4.66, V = 4.1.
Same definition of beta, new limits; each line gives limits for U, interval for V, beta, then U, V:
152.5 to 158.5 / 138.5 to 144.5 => 0.219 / 4.83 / 4.7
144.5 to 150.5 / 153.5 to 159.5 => 0.165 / 4.14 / 5.0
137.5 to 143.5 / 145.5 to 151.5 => 0.288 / 4.91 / 4.1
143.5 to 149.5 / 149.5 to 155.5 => 0.222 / 4.17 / 4.3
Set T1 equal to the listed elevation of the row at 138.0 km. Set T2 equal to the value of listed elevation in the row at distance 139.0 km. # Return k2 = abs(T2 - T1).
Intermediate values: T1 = 5.429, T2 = 5.182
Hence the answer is 0.25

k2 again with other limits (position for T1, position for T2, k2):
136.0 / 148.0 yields 1.72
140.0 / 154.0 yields 0.42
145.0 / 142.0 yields 0.35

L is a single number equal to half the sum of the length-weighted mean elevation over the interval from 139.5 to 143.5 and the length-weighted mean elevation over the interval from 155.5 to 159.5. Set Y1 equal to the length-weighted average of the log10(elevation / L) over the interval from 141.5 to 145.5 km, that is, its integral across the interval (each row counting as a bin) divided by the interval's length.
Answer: -0.052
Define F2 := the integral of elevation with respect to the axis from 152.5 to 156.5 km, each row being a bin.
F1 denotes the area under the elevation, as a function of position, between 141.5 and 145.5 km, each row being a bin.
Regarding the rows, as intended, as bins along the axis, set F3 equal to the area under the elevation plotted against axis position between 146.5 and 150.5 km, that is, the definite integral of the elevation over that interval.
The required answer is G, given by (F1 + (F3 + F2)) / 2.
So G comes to 26.3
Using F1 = 17.63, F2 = 18.5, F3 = 16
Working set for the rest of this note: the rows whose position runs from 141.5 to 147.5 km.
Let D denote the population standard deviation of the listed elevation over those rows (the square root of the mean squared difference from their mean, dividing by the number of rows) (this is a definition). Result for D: 0.16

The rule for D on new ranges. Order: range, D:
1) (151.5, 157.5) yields 0.29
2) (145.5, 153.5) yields 0.10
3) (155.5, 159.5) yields 0.24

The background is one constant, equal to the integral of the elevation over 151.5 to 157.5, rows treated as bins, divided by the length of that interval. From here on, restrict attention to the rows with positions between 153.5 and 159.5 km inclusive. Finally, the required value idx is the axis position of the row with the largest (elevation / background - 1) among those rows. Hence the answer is 159.0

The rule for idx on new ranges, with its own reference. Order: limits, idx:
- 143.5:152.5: 144.0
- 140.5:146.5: 141.0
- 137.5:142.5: 138.0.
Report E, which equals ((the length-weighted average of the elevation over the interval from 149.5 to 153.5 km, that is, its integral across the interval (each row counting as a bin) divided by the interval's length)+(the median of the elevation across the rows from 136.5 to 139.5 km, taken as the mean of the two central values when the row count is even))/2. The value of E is 4.84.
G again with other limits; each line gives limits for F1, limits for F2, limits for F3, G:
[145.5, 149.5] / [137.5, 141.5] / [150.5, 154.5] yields 27.1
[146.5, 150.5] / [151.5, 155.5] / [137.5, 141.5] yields 27.4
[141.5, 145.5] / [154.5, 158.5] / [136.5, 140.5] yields 29.5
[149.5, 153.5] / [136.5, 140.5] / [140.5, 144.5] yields 28.2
